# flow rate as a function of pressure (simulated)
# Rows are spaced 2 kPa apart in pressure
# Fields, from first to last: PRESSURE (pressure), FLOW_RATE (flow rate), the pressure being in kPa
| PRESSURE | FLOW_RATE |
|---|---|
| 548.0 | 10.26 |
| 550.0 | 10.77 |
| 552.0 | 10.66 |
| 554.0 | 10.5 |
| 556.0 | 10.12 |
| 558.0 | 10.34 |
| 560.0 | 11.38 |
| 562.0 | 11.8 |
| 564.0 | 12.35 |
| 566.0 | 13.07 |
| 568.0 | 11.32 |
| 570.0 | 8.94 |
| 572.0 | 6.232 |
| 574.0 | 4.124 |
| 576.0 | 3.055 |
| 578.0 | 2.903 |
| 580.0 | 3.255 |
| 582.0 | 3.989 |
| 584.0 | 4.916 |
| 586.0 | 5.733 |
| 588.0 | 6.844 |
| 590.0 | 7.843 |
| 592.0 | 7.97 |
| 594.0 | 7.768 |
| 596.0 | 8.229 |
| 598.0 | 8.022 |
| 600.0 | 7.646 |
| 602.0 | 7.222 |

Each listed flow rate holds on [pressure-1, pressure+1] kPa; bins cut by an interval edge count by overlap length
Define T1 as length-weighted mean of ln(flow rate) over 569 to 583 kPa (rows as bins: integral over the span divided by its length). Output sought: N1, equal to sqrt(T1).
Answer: 1.21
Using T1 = 1.45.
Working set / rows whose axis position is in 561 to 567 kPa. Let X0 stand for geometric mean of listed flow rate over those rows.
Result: 12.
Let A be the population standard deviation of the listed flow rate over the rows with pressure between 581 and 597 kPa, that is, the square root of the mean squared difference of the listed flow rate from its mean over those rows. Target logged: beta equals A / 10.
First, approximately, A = 1.5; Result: 0.15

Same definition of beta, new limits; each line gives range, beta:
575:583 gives 0.04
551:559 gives 0.02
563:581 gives 0.40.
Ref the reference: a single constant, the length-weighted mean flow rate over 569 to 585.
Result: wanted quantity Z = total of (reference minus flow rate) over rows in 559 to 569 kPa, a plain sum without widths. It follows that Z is -37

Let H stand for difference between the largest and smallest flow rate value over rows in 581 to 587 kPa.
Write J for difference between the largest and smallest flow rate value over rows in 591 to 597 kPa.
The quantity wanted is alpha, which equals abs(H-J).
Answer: 1.3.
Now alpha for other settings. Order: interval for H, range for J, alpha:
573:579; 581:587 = 0.5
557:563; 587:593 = 0.3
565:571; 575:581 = 3.8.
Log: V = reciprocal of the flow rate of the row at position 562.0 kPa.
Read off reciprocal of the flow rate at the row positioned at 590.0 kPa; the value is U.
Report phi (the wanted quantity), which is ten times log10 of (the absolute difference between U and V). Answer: -14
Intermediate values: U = 0.128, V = 0.08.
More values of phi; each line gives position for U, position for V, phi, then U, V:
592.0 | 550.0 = -15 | 0.125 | 0.09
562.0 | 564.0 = -24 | 0.085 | 0.08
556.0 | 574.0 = -8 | 0.099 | 0.24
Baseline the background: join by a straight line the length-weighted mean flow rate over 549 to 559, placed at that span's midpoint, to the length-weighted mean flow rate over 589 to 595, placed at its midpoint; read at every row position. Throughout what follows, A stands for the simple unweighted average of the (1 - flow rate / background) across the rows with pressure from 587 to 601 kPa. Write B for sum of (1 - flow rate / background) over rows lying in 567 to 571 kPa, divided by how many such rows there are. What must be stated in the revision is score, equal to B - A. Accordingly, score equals -0.1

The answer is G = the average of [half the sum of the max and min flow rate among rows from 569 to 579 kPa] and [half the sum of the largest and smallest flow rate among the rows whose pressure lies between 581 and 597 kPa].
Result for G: 6.0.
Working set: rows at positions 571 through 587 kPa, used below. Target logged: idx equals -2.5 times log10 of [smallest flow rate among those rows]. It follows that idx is -1.2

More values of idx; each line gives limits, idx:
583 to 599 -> -1.7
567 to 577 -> -1.2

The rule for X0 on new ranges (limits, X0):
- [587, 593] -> 8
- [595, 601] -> 8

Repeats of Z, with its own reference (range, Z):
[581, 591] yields -6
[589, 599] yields -16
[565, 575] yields -20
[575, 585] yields 5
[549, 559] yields -29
